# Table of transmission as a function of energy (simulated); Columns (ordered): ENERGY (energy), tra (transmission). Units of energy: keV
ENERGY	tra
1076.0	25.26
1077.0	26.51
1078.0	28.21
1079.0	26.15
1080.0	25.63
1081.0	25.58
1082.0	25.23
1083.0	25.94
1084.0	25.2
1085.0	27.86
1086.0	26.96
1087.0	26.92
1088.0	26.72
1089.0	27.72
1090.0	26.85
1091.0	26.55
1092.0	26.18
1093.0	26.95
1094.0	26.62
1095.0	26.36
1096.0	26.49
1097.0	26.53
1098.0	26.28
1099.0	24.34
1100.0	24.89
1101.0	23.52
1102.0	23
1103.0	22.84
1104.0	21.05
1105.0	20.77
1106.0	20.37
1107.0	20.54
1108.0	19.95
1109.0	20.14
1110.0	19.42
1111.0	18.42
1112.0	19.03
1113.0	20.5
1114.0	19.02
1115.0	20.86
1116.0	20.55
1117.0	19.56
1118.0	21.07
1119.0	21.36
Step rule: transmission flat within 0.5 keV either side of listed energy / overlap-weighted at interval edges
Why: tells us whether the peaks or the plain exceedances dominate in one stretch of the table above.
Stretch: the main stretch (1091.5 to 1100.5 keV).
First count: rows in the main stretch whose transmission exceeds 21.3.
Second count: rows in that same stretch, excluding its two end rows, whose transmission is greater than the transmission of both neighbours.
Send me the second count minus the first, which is -7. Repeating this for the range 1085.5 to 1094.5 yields -7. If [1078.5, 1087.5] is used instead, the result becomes -7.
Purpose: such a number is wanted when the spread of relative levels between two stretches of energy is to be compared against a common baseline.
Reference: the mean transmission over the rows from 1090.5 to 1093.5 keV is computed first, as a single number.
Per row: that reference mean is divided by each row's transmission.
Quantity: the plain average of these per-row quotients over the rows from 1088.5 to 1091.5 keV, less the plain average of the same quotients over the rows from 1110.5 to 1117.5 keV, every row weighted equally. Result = -0.37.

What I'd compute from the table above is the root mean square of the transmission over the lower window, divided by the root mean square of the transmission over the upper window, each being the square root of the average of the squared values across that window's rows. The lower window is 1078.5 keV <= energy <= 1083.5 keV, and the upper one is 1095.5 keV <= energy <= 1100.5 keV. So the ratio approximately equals 1.00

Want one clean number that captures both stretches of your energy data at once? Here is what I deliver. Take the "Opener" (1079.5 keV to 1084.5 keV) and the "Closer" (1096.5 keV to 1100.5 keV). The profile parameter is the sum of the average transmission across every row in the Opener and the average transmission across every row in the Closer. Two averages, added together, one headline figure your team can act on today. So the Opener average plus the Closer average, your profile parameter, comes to 51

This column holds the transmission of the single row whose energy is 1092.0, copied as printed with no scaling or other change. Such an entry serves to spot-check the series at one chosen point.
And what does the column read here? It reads 26.18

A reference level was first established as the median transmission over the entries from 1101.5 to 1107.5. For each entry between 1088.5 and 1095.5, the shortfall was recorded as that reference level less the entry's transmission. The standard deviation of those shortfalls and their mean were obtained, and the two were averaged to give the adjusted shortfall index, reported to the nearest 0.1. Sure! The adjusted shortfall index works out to -2.7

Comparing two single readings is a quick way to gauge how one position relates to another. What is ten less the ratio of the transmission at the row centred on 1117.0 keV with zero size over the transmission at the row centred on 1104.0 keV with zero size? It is 9.071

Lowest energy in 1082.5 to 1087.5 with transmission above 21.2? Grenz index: 1083.0 keV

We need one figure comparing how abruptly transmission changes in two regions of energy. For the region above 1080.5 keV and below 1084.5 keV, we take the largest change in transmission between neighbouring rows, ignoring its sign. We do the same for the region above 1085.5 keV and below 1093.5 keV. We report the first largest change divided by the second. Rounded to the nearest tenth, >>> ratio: 0.7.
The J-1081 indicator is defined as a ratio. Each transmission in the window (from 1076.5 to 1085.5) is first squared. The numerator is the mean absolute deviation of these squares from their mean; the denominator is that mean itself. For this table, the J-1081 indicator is 0.065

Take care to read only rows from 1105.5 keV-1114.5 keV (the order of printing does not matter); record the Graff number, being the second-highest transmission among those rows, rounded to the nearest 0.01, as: 20.50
